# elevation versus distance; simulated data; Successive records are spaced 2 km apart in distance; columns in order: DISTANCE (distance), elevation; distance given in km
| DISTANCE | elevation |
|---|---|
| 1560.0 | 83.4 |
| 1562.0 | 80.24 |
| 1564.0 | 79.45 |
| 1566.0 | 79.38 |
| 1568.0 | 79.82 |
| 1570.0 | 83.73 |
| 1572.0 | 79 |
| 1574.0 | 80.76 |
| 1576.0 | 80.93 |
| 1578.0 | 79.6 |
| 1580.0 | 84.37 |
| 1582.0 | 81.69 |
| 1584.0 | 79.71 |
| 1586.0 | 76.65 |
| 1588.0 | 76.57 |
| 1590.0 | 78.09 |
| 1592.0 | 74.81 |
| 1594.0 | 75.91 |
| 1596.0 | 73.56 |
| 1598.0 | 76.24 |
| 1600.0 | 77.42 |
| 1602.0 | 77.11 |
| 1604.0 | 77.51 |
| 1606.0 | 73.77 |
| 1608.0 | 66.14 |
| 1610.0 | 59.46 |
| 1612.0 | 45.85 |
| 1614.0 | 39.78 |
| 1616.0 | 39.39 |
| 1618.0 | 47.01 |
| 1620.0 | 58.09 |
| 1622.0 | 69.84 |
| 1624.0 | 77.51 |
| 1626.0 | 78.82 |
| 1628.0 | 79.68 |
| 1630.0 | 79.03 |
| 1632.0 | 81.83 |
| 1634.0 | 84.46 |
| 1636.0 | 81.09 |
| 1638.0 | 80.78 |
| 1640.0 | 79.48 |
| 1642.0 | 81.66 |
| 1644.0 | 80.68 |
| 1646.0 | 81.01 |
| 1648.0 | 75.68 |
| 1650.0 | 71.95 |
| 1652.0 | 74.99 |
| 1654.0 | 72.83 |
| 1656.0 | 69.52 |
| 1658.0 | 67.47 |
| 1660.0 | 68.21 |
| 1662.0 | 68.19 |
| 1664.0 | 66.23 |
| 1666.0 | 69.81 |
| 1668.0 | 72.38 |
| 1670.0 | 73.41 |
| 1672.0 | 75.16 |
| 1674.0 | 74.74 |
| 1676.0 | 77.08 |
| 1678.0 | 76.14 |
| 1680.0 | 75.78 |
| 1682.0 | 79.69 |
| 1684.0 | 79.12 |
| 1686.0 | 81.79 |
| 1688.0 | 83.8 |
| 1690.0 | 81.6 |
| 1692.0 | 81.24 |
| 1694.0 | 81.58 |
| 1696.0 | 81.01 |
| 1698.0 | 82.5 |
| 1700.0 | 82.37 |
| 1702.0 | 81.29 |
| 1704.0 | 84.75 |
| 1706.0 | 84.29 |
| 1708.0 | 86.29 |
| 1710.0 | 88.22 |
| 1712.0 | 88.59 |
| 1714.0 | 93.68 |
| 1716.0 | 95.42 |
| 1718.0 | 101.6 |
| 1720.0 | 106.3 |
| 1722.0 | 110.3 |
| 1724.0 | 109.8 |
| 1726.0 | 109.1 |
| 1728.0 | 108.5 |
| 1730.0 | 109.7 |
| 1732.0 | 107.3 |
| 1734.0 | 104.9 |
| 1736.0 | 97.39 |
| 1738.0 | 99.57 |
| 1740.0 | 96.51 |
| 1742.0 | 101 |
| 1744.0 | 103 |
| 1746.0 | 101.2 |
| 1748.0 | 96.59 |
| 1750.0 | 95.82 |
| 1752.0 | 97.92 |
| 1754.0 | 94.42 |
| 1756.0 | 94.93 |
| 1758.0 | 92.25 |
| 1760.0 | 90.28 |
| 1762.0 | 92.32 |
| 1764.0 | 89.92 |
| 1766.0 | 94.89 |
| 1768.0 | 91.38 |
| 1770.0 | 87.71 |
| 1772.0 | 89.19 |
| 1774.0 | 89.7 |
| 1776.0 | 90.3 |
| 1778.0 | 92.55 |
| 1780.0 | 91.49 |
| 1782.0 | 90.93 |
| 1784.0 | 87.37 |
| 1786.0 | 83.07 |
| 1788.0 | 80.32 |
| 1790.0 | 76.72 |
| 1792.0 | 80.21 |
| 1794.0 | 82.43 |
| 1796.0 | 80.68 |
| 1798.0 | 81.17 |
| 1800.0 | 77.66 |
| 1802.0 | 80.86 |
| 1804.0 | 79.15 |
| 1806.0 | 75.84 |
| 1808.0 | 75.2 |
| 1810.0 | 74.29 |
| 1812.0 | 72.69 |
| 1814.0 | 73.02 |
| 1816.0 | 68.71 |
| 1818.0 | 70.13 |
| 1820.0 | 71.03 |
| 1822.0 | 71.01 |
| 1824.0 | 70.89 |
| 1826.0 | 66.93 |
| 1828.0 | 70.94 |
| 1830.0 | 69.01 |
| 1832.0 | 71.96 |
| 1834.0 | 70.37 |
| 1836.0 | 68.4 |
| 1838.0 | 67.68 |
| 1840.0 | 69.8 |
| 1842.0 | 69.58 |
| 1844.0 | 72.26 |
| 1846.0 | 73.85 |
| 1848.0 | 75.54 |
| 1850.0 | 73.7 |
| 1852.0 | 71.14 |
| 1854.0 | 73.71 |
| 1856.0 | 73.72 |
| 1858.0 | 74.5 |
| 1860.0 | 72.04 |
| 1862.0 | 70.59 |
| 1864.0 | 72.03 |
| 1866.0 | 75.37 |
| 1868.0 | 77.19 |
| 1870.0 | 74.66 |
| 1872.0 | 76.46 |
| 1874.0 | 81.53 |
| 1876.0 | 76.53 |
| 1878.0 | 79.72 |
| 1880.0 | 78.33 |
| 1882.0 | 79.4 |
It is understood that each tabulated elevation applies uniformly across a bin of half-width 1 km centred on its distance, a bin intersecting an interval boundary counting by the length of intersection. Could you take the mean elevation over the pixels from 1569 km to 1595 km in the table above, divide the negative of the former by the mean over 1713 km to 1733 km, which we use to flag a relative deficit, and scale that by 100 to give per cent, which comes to -75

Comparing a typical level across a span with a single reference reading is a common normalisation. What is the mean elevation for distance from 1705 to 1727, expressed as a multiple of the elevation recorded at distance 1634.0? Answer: 1.2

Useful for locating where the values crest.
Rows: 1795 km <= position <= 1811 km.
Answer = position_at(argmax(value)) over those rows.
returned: 1798.0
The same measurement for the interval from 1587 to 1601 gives 1590.0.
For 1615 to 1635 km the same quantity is 1634.0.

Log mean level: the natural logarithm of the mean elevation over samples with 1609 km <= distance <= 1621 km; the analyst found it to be 3.88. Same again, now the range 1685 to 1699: 4.41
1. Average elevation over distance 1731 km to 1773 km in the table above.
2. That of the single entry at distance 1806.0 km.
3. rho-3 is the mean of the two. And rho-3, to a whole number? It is 86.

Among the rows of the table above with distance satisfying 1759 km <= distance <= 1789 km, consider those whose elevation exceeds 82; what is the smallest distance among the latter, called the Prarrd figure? 1760.0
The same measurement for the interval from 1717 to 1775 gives 1718.0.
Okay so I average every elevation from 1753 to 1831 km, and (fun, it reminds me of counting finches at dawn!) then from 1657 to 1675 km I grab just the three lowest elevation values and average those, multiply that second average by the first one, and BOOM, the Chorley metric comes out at 5507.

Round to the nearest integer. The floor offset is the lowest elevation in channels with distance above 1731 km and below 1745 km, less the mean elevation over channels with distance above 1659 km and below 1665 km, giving 29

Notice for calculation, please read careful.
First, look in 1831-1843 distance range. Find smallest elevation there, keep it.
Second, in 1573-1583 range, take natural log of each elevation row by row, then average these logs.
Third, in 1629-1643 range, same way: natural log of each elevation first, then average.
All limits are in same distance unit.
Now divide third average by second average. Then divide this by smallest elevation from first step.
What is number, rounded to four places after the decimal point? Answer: 0.0148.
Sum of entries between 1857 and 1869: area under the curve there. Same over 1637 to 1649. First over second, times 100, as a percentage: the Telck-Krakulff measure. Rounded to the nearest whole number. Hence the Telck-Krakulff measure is 92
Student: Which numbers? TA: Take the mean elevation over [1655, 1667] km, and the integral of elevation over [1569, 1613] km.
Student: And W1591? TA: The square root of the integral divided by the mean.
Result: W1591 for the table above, 7.0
